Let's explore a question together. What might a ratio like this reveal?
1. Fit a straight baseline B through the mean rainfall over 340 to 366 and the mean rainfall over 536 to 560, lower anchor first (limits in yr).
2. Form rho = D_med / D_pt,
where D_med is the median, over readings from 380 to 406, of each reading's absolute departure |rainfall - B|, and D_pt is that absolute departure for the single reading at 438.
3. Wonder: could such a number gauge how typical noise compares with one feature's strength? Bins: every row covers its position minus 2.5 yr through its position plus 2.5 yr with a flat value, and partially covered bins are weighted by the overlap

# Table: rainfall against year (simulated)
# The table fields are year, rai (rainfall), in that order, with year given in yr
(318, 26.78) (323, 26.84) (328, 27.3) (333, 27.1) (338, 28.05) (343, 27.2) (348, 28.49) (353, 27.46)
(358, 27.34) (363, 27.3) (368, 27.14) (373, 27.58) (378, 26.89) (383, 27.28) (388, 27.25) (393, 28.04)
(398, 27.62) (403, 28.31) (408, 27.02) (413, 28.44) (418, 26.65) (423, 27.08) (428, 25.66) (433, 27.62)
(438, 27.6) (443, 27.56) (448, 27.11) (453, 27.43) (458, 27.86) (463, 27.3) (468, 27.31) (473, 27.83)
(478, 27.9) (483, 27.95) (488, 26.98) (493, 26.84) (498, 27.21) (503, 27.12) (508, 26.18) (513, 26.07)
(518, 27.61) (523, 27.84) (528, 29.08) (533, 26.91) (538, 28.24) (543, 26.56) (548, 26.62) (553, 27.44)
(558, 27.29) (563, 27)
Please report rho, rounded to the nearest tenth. 1.3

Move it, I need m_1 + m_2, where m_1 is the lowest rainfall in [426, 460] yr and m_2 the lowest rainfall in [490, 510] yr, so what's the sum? 51.8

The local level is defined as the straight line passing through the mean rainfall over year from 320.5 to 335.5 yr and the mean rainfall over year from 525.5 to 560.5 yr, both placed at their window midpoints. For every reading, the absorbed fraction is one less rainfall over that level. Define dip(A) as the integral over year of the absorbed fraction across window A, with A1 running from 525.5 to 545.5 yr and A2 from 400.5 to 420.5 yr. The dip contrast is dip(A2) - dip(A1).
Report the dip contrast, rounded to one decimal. -0.1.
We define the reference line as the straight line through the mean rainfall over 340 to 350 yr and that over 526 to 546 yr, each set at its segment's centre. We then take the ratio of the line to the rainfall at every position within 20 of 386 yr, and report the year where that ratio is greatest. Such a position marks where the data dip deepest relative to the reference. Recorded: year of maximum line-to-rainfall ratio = 378 yr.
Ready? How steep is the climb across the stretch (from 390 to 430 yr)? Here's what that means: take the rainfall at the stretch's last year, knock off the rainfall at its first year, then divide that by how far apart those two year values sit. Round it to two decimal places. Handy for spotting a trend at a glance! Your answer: -0.07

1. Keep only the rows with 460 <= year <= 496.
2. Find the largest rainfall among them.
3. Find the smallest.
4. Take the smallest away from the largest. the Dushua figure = 1.1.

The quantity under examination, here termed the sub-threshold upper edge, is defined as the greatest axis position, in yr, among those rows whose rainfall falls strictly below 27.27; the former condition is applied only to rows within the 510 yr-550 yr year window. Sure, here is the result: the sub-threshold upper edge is 548 yr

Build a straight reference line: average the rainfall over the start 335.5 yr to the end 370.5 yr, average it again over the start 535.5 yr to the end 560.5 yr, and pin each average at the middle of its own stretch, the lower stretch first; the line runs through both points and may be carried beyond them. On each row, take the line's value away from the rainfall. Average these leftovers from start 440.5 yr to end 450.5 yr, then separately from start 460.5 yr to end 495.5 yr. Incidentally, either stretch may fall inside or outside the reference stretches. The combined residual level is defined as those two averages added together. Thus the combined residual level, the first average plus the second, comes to 0.02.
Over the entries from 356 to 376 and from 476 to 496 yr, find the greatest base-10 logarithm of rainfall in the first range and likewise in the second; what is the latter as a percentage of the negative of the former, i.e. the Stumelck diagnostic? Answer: -100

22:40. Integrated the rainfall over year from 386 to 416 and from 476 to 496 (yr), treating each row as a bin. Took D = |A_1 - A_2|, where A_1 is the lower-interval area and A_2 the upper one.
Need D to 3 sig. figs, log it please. 285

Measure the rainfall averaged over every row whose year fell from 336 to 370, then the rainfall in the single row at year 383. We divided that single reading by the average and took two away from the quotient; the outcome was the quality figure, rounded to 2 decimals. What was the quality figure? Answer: -1.01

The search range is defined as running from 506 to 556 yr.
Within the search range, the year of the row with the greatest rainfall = 528 yr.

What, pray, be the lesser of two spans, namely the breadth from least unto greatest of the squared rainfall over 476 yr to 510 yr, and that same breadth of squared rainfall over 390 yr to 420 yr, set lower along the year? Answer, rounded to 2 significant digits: 96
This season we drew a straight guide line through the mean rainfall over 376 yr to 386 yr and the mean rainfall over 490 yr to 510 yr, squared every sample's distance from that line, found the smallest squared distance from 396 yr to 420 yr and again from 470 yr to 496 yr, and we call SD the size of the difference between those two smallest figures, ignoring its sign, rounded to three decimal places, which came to 0.000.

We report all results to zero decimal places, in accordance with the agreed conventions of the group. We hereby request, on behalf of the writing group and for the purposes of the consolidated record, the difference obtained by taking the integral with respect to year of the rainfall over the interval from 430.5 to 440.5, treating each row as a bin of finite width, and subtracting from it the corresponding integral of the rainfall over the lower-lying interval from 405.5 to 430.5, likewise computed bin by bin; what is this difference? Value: -398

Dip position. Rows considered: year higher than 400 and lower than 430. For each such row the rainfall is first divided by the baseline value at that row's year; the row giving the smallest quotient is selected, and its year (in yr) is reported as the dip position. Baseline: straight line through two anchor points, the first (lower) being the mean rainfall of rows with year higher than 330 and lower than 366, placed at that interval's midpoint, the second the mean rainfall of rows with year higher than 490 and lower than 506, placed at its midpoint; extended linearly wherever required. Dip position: 428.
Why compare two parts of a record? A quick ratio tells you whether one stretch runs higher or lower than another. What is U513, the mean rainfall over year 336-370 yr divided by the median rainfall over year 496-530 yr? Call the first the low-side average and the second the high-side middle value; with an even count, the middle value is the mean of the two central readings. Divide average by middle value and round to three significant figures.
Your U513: 1.01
